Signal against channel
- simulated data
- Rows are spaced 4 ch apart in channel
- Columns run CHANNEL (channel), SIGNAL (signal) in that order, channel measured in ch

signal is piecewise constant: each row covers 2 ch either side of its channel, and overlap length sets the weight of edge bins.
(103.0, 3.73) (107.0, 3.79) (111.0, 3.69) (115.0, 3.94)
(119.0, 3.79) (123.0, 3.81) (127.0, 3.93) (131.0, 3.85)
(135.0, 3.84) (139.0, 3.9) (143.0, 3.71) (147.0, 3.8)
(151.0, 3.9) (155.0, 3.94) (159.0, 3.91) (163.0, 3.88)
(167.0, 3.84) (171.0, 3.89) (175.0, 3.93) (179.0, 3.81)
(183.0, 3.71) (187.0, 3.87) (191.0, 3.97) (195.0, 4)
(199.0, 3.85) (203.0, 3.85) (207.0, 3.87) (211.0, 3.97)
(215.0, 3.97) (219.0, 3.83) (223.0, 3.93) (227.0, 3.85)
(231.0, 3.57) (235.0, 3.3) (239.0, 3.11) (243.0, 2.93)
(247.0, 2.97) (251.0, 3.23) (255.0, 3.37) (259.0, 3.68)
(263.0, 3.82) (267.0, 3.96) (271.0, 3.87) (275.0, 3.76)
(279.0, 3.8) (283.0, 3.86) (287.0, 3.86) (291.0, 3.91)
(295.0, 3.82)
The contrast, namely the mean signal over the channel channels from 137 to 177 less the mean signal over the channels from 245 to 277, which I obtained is 0.29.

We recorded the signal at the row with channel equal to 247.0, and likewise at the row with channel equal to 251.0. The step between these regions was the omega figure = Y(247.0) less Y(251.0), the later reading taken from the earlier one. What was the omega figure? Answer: -0.26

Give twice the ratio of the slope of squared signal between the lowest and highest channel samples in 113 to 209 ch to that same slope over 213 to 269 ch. 7.8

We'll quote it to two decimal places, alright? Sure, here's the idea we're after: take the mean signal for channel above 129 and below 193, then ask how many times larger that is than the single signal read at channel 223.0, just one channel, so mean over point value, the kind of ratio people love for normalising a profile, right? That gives 0.98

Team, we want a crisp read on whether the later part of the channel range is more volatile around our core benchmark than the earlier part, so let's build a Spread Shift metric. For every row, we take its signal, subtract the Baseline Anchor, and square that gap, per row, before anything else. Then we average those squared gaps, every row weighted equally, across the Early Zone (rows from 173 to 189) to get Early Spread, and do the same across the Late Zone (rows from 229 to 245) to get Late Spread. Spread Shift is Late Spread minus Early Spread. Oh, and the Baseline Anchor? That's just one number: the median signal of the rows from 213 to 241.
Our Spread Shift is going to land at 0.4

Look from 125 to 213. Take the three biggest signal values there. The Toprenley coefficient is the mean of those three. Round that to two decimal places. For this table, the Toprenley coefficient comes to 3.98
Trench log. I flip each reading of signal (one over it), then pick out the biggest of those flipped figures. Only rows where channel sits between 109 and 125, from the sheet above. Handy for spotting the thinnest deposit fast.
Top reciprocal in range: 0.27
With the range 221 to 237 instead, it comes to 0.30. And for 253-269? 0.30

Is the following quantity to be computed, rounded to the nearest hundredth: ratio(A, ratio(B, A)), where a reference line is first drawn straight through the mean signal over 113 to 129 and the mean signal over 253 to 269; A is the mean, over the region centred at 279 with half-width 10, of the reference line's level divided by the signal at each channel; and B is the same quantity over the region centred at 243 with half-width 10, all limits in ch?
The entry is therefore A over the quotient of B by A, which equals 0.77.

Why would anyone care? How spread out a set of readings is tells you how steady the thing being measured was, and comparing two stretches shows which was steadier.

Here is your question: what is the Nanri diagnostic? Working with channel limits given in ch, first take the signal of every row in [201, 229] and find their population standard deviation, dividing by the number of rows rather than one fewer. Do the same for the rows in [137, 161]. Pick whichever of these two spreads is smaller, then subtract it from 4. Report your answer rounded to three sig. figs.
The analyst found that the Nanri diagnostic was 3.94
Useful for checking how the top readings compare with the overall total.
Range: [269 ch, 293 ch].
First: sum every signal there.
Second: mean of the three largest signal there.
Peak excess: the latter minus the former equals -19.2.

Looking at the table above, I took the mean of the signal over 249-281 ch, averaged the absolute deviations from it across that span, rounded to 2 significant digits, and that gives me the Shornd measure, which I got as 0.19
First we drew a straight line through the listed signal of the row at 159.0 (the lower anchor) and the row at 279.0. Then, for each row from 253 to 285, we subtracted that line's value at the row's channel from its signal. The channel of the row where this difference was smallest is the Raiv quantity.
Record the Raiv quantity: 255.0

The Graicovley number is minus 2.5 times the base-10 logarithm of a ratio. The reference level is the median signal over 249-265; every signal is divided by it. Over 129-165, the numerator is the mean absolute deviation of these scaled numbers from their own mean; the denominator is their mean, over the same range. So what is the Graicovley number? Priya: 4.67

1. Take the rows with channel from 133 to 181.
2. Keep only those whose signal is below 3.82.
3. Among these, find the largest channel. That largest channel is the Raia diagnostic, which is 179.0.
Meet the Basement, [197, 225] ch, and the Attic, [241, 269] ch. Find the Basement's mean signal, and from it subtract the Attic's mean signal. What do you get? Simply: 0.5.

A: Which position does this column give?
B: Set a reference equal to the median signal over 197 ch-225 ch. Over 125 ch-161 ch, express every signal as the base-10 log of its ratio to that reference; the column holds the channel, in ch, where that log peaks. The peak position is 155.0 ch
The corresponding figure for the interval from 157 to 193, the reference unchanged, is 191.0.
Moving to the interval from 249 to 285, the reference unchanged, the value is 267.0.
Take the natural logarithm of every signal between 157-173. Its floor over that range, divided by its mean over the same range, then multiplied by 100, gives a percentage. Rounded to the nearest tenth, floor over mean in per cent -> 99.2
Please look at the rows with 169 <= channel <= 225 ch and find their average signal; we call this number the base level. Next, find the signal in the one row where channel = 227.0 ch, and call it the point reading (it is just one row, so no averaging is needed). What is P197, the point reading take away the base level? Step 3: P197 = 0.0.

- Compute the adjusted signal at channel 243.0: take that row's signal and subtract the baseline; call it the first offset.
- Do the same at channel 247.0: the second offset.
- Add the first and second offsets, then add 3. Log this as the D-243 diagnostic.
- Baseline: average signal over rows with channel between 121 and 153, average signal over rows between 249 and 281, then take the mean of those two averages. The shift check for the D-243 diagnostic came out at 1.4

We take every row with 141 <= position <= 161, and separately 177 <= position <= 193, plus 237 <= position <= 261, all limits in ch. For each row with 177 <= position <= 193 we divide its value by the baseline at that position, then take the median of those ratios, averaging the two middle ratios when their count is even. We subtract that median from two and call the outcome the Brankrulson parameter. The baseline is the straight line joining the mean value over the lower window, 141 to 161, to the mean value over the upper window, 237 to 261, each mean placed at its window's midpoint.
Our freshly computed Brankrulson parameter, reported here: 0.95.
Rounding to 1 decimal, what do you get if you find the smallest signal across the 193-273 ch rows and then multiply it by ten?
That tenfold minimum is 29.3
